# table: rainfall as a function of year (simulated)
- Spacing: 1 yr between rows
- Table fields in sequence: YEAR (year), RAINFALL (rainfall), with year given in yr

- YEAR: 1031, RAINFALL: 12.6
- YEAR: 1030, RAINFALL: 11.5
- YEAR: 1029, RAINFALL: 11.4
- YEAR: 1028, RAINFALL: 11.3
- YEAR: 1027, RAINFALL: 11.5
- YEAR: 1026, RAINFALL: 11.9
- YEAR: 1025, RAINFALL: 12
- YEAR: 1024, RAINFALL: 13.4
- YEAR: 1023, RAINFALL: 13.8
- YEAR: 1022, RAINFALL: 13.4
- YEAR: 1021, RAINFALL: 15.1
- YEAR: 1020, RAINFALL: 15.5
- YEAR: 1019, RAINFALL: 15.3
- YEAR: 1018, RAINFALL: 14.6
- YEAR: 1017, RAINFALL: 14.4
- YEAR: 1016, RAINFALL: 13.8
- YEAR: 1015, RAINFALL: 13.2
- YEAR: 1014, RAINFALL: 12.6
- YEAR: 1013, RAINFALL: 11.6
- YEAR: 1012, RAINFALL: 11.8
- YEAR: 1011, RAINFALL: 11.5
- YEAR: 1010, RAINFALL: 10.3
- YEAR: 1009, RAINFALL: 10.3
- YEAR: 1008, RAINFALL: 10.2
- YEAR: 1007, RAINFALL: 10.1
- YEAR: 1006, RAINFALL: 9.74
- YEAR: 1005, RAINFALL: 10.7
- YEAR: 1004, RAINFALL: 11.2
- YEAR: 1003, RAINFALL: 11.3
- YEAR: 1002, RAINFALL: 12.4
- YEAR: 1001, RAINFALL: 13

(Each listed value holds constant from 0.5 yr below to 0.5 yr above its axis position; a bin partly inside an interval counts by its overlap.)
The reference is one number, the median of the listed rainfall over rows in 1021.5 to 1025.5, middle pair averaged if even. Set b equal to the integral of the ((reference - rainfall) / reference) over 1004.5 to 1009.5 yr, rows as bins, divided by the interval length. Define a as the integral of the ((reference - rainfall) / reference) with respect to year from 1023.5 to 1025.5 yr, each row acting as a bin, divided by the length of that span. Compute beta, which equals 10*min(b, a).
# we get 0.5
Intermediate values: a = 0.05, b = 0.24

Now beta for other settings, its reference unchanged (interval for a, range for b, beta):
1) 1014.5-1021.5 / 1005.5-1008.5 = -0.9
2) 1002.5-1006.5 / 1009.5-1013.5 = 1.6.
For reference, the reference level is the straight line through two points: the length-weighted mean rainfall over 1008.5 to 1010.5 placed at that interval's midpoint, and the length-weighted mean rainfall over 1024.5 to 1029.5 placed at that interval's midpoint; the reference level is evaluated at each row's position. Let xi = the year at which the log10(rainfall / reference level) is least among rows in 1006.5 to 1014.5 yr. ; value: 1010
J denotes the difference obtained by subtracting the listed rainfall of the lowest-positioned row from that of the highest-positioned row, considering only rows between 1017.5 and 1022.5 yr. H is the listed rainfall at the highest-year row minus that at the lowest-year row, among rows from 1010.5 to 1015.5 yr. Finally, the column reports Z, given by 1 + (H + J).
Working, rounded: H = 1.7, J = -1.2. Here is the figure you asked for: 1.5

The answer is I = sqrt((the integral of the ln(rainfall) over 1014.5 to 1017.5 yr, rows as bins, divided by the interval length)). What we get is 1.62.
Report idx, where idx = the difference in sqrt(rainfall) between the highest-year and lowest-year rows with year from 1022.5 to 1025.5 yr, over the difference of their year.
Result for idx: -0.13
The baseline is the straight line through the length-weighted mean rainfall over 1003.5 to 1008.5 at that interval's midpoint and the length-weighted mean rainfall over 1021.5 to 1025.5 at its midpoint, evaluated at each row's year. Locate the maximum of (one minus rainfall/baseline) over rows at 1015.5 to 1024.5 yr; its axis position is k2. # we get 1024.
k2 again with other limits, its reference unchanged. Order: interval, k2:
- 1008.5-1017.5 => 1010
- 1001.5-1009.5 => 1006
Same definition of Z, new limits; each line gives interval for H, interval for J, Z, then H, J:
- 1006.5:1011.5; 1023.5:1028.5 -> 0.3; 1.4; -2.1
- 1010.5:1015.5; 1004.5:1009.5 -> 2.3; 1.7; -0.4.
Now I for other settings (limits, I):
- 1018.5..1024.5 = 1.63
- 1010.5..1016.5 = 1.59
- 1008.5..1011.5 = 1.54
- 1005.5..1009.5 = 1.52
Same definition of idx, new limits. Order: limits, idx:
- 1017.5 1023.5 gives -0.02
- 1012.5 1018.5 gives 0.08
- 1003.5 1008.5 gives -0.04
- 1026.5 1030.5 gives 0.00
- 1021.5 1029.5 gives -0.04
